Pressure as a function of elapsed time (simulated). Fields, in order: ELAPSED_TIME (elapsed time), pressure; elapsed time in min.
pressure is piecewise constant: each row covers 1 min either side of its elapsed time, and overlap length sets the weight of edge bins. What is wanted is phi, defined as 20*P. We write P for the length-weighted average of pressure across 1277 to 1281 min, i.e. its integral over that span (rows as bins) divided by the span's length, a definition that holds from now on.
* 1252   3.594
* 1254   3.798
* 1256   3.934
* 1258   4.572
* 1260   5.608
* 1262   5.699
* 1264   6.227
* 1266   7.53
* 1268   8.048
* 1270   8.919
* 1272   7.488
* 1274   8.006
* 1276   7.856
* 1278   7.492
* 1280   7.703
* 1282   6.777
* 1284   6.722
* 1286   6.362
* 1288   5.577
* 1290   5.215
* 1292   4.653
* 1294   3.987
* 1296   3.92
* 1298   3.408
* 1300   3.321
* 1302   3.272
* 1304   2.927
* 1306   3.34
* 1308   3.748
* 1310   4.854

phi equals 152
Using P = 8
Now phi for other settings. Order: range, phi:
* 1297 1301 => 67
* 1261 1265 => 119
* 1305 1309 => 71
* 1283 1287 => 131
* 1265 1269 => 156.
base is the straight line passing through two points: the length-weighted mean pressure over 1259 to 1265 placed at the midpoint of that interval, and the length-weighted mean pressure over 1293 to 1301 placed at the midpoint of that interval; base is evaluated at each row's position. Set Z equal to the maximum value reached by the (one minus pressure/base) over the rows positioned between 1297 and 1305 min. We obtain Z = 0.09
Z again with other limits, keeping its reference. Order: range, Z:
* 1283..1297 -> -0.04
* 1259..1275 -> 0.06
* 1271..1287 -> -0.43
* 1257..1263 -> 0.25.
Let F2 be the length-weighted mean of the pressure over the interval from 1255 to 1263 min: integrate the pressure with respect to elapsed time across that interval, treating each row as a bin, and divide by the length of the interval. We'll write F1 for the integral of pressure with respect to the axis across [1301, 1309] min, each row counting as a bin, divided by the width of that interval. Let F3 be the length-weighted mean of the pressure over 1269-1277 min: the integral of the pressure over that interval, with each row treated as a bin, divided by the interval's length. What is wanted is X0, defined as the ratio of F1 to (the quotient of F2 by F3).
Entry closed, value 5.4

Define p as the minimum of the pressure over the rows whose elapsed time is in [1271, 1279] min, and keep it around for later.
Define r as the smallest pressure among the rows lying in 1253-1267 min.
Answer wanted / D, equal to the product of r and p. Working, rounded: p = 7.488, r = 3.798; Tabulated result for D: 28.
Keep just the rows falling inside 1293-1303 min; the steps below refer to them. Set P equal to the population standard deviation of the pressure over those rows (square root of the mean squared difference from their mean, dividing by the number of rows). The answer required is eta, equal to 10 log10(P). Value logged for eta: -5.1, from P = 0.31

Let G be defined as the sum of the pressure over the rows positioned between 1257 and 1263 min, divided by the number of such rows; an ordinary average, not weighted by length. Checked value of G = 5.3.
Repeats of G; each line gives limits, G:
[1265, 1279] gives 7.9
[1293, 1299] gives 3.8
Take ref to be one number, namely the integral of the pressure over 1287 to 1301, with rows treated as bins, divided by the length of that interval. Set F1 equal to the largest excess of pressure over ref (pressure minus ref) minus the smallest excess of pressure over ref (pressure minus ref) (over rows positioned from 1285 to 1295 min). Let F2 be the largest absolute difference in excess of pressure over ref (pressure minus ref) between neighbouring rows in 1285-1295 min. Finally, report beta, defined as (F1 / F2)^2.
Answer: 9.2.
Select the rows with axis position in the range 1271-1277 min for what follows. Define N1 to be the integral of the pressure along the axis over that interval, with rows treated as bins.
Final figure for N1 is 47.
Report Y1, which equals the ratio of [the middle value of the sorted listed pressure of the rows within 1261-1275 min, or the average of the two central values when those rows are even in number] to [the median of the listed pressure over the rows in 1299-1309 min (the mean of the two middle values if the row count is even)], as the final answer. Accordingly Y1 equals 2.27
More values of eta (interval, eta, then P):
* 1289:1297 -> -2.8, 0.53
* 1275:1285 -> -3.3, 0.47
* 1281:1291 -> -2.0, 0.63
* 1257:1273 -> 1.4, 1.37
